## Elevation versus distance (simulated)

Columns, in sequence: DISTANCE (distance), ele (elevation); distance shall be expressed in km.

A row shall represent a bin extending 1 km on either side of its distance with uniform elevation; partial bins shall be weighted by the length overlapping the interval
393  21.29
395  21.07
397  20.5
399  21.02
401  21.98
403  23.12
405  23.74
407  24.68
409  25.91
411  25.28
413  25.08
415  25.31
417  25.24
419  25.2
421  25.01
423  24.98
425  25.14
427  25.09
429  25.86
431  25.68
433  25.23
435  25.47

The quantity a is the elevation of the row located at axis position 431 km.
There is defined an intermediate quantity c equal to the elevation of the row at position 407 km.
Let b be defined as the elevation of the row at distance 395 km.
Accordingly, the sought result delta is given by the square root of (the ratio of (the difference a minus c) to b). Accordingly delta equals 0.22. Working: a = 25.68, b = 21.07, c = 24.68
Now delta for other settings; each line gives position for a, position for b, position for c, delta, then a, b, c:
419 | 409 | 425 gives 0.05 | 25.2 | 25.91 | 25.14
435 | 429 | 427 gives 0.12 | 25.47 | 25.86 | 25.09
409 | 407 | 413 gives 0.18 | 25.91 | 24.68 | 25.08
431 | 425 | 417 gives 0.13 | 25.68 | 25.14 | 25.24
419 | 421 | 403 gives 0.29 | 25.2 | 25.01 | 23.12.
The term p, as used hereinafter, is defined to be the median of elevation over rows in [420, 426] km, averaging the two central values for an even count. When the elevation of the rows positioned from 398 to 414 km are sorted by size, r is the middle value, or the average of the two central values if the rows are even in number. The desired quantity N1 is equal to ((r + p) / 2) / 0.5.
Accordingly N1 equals 49.2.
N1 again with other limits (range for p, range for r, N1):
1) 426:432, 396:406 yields 47.7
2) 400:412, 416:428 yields 49.3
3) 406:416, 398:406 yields 47.8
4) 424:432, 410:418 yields 50.7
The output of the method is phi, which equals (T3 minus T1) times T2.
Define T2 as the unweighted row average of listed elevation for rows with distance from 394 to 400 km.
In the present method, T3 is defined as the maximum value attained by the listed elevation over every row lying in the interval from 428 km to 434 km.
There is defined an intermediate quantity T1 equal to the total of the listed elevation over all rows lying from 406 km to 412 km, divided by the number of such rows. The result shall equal 12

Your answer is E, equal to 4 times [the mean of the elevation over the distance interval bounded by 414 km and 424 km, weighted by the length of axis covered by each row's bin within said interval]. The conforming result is 101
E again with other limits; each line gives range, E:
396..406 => 88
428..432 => 103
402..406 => 94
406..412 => 101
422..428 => 100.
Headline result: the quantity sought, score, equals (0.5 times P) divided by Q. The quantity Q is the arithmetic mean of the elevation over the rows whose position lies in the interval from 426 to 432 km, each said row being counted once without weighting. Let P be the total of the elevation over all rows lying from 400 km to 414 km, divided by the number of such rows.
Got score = 0.475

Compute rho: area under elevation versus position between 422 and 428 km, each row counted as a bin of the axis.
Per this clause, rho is 150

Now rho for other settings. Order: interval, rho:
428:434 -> 154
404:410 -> 149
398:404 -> 132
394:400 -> 125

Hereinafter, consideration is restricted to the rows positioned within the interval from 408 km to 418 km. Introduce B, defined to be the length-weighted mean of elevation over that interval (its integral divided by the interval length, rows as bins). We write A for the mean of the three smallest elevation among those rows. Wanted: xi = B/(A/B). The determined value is 25.5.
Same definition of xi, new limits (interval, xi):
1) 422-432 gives 25.6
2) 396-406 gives 23.0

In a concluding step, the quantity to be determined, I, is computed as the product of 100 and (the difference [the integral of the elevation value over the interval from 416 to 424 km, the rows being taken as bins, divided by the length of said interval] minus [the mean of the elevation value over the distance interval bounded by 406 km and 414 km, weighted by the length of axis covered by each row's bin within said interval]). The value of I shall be -13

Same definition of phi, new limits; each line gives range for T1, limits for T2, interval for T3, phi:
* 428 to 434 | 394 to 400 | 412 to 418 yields -6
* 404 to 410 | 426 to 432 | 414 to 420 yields 14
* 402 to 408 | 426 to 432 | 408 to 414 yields 53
